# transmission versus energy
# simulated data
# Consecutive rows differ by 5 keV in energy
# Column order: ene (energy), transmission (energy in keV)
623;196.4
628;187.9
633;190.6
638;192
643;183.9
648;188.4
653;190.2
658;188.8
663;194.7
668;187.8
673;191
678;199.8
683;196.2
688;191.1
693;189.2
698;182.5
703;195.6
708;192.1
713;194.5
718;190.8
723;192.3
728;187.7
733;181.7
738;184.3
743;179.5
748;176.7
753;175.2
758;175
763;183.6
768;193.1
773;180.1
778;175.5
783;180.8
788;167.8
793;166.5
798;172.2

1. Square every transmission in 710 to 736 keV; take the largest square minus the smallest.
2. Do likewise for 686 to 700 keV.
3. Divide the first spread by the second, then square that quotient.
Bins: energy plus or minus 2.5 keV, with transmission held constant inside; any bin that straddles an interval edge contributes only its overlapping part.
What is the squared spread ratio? 2.2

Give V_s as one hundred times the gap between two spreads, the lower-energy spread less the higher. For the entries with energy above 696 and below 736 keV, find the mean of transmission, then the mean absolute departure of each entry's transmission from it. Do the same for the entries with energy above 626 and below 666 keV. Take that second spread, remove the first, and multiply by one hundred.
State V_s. -195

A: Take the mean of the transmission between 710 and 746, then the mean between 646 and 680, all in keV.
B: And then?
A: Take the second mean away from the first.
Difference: -4.3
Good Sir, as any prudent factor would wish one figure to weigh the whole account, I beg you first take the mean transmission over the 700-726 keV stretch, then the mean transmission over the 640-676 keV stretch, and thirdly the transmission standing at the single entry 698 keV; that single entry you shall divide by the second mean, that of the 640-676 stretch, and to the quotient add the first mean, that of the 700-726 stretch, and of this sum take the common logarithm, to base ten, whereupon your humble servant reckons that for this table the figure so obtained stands 2.29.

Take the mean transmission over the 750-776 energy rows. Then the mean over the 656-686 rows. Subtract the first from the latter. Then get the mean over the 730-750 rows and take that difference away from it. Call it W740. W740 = 169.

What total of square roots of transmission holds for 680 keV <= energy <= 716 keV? 97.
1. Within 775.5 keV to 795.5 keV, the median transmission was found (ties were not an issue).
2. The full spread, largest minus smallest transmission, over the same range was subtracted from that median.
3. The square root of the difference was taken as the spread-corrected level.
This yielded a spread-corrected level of 12.5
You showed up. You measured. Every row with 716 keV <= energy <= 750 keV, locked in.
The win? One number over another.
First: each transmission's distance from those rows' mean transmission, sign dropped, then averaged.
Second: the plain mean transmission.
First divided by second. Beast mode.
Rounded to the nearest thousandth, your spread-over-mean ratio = 0.026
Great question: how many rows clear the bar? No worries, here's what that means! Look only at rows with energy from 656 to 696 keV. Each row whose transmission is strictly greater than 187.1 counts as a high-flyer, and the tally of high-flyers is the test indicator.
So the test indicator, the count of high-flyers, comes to 8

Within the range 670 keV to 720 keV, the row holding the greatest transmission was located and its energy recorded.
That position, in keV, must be 678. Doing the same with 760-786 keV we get 768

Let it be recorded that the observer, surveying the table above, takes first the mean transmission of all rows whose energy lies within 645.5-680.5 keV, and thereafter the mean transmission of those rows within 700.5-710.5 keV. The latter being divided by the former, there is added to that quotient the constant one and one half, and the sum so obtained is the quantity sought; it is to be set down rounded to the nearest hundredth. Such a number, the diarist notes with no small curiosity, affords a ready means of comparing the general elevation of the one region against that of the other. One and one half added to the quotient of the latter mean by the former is 2.51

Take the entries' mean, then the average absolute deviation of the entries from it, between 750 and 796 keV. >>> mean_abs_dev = 6.1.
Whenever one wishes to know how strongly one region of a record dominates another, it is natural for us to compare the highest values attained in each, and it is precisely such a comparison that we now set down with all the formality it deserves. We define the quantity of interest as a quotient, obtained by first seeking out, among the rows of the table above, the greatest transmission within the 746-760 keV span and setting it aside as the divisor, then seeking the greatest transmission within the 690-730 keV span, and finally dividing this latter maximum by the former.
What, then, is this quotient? 1.11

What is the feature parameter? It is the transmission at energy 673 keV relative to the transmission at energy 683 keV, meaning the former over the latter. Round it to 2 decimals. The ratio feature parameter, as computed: 0.97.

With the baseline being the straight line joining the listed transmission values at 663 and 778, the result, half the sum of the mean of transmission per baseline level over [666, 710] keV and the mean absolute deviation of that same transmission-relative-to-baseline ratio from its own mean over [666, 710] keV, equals 0.515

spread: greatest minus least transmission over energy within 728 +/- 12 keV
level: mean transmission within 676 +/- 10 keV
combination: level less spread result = 183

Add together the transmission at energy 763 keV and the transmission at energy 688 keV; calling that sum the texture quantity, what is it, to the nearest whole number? 375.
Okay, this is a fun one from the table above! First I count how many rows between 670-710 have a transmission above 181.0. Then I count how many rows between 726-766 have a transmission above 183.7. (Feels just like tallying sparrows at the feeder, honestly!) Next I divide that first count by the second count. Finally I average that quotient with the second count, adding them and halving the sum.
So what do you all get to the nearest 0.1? 3.0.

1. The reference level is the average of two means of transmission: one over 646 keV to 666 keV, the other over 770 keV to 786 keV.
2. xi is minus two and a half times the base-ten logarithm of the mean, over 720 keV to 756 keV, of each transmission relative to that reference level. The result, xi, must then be 0.013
